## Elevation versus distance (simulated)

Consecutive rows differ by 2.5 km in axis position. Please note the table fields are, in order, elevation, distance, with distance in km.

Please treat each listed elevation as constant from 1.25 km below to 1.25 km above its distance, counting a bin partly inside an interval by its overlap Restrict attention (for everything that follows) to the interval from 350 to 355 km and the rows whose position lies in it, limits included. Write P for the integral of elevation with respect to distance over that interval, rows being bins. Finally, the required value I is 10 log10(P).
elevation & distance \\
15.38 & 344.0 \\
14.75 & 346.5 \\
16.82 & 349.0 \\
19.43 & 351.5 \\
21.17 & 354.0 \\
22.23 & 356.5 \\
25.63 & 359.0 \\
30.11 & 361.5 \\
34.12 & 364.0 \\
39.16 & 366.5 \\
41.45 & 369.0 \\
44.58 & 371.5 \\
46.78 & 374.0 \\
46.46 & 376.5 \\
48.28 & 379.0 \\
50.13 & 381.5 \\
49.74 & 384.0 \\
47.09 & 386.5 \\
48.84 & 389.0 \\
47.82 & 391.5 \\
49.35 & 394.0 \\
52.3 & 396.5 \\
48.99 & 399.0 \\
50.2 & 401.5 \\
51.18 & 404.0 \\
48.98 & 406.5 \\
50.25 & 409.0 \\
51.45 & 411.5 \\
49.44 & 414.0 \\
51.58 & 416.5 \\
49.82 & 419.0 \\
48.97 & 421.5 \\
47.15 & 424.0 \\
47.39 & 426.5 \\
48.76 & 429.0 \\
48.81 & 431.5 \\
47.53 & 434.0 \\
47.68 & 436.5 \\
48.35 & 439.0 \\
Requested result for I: 20.0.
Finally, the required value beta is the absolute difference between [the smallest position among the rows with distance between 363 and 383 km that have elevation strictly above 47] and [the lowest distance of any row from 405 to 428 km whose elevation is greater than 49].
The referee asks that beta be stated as 30.0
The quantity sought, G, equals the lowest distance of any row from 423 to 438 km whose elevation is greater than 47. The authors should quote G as 424.0 km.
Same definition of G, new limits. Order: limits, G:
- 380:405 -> 381.5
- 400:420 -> 401.5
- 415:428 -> 416.5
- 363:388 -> 379.0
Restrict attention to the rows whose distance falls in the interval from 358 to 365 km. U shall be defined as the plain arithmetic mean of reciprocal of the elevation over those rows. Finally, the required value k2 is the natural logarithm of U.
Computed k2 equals -3.39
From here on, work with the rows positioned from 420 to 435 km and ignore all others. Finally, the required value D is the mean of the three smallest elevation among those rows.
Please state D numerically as 47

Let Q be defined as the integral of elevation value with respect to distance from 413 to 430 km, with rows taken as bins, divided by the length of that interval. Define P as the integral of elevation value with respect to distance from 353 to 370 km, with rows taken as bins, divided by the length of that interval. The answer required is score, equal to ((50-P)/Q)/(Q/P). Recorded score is 0.25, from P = 30.5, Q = 49.0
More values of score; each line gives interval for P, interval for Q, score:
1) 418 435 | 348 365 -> 0.14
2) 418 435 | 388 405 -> 0.03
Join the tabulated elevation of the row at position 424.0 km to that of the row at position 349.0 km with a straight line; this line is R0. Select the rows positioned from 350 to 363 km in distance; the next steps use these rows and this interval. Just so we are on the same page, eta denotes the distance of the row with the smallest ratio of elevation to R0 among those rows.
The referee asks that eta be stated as 351.5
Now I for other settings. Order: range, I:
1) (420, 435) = 28.6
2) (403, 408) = 24.0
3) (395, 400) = 24.0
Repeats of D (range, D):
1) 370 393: 46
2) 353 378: 23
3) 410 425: 49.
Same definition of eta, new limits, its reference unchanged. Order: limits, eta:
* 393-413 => 411.5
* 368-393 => 391.5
